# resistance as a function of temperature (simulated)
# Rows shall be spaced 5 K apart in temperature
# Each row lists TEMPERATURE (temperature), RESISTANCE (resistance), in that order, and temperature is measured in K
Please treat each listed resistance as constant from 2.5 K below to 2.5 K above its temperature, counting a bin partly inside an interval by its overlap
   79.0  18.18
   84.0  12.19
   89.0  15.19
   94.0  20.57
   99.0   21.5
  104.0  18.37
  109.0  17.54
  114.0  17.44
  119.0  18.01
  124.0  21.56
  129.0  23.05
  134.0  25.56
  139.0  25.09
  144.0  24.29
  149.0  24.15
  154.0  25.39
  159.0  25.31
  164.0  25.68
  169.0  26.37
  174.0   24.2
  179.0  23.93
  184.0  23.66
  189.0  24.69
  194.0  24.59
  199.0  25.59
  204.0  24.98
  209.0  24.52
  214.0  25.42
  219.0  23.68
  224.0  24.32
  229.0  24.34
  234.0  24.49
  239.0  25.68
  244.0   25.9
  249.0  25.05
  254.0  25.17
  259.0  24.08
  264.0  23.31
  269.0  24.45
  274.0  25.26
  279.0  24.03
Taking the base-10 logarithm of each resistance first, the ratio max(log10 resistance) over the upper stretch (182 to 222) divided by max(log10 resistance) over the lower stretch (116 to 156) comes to 1.00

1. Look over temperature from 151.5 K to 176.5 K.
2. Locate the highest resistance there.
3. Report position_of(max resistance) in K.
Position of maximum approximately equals 169.0 K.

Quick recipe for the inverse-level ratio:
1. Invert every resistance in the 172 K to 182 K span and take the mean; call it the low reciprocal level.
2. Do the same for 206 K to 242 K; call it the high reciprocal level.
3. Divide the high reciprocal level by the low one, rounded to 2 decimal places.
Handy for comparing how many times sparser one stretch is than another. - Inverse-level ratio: 0.98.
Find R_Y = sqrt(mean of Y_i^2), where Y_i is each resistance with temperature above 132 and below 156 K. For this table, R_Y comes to 24.9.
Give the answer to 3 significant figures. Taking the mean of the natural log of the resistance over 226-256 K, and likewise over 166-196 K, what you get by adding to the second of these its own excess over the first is 3.18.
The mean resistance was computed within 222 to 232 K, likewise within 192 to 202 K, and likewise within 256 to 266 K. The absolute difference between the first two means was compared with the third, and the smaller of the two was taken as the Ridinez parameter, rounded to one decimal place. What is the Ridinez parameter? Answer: 0.8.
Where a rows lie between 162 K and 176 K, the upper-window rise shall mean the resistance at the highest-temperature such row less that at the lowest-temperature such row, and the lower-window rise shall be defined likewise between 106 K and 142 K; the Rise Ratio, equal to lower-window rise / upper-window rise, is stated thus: -5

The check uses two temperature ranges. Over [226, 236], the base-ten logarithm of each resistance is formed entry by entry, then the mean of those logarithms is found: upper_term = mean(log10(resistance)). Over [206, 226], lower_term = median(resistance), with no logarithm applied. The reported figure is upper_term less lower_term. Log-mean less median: -23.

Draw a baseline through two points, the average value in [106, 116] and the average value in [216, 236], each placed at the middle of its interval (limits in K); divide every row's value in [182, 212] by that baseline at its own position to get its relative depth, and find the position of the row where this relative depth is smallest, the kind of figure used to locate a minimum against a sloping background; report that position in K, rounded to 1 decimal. 209.0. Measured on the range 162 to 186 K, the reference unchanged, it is 184.0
